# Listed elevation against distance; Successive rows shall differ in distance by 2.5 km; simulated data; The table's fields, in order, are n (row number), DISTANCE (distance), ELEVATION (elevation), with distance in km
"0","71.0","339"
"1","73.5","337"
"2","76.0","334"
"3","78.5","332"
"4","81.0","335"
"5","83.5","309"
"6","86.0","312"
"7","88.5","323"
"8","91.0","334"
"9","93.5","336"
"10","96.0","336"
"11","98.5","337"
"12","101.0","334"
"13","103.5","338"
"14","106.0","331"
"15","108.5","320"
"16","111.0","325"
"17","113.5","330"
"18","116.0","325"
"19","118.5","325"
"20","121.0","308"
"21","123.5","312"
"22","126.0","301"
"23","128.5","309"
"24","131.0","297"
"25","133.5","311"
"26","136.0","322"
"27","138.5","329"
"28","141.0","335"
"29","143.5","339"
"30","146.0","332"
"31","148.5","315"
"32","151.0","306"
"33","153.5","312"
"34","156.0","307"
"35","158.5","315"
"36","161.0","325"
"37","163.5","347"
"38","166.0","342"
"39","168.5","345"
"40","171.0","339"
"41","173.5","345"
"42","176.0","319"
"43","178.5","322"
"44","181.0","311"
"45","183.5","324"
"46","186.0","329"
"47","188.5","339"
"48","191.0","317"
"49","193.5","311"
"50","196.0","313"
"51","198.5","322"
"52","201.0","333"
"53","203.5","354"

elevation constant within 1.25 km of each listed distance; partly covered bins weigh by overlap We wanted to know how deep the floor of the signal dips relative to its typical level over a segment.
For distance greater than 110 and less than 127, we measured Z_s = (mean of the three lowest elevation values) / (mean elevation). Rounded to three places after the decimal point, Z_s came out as 0.965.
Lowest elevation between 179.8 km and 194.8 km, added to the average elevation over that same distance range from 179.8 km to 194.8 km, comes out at 633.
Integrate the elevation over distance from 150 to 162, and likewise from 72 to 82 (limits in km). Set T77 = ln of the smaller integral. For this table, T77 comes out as 8.12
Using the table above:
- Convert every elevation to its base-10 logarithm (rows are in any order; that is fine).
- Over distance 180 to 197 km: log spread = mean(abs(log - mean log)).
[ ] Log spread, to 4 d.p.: 0.0116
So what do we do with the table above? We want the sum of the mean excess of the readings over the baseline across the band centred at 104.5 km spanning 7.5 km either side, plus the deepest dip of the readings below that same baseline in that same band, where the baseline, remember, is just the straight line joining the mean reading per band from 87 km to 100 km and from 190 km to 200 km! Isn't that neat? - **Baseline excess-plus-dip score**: 10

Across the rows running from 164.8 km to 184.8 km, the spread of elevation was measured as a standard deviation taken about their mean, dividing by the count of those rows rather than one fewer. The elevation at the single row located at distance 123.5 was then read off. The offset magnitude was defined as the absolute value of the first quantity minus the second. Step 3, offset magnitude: 299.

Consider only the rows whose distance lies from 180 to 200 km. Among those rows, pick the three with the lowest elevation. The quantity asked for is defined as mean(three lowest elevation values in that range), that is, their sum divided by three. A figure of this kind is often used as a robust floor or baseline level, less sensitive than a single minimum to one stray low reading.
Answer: 312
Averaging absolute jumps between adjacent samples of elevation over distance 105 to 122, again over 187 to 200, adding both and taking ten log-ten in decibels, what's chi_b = 12.3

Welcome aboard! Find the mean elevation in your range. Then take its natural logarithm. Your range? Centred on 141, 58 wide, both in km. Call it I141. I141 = 5.77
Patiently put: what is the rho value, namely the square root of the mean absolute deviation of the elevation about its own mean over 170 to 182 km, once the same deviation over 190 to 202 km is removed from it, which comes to 2.3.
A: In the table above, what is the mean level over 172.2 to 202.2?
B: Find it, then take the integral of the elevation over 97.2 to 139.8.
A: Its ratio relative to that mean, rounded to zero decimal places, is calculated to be 42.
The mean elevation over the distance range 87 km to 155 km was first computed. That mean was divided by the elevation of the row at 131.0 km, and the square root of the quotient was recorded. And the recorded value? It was 1.04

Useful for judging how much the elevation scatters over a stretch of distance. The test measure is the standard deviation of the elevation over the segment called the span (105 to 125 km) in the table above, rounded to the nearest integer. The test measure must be 8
